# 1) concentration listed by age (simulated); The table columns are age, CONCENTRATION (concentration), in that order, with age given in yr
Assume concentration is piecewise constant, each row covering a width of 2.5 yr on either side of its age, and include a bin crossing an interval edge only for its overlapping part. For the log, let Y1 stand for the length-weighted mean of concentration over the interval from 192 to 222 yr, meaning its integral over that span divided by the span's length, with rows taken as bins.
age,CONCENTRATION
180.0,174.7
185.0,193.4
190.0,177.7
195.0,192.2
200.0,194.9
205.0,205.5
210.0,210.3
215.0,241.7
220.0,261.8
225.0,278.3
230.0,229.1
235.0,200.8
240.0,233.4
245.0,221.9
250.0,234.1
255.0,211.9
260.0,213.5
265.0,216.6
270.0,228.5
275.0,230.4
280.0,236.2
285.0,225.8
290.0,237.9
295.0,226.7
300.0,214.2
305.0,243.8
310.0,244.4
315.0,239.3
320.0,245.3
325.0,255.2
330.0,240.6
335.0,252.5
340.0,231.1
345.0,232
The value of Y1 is 216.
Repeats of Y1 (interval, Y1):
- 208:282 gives 230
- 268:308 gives 231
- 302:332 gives 244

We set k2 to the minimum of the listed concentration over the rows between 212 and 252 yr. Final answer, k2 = 200.8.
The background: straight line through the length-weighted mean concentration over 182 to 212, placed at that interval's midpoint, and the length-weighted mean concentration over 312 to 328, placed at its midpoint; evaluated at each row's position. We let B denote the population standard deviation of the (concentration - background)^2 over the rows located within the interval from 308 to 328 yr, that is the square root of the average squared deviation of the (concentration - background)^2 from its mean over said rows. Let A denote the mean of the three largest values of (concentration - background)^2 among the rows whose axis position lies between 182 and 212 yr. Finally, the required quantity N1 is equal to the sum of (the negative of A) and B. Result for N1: -101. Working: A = 118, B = 18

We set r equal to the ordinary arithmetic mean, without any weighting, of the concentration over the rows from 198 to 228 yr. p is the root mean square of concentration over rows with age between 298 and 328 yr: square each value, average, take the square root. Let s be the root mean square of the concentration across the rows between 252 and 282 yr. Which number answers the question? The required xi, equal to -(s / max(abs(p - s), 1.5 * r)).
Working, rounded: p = 241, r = 232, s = 223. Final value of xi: -0.641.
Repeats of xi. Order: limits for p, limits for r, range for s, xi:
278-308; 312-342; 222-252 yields -0.640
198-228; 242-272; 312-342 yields -0.736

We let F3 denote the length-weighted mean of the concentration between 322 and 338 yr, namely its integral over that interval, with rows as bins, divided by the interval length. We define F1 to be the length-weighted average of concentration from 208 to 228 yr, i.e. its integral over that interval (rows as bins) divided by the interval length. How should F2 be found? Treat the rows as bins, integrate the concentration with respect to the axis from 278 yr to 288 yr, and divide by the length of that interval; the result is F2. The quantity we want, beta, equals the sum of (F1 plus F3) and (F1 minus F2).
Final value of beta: 515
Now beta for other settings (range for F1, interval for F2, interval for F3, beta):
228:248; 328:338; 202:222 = 425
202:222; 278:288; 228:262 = 446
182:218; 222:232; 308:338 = 396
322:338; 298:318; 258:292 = 488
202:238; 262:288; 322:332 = 485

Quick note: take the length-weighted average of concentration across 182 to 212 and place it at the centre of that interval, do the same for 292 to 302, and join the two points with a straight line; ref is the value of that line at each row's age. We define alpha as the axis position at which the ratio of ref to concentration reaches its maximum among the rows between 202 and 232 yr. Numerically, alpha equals 205.0 yr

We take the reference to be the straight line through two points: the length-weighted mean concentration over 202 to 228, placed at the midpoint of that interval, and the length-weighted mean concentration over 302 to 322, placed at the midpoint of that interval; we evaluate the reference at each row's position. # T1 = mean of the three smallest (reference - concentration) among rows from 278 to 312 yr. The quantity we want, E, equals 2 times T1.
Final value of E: 0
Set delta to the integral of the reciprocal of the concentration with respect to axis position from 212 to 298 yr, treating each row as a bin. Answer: 0.37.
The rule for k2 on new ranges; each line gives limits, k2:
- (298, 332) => 214.2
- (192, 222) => 192.2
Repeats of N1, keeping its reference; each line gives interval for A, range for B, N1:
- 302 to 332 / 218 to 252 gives 1796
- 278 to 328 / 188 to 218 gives 315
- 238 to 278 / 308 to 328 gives -237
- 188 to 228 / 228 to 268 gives -3150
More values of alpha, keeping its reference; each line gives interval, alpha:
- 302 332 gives 330.0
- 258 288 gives 260.0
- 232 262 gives 235.0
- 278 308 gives 300.0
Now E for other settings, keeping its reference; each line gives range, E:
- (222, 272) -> -18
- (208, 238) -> -44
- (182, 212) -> 69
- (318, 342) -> -16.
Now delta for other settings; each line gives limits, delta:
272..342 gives 0.30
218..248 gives 0.13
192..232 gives 0.18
